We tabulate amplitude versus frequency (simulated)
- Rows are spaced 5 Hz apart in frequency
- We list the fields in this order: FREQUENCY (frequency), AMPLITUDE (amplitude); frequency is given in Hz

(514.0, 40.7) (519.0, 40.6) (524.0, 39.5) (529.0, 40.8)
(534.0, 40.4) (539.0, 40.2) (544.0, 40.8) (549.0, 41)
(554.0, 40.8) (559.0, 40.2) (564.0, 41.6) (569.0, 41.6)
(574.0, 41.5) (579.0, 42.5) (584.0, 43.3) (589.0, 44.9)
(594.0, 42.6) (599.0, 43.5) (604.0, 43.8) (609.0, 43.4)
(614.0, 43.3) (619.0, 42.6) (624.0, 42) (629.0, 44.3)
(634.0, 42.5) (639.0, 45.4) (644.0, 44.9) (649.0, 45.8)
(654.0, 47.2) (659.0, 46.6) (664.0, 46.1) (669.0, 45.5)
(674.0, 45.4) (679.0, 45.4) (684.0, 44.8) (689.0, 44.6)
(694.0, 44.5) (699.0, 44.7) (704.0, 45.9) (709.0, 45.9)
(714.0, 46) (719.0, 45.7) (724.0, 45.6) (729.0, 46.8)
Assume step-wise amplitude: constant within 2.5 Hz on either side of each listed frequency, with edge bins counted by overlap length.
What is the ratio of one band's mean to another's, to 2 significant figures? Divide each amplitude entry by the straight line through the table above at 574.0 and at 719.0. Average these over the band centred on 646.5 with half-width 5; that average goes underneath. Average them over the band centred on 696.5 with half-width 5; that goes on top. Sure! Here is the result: 0.95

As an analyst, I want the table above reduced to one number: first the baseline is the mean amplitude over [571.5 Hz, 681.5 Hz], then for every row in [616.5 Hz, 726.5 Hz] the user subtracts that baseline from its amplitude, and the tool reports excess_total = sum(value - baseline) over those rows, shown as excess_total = 19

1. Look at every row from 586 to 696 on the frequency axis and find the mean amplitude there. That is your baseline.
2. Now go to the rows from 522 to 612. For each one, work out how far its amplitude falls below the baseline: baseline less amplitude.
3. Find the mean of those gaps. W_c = 2.7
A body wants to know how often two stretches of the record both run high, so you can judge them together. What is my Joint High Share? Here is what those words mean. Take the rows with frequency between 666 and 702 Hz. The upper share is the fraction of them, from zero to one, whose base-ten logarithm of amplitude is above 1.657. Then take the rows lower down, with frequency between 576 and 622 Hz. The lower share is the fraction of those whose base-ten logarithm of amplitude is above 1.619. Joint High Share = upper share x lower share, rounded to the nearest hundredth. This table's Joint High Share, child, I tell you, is 0.43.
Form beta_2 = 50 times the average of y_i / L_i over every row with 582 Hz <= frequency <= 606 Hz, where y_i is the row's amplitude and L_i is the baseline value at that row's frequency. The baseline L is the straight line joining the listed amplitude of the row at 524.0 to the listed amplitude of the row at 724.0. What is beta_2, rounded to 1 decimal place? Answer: 52.4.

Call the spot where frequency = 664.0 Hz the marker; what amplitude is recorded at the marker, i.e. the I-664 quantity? 46.1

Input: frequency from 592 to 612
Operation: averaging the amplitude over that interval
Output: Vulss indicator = 43.3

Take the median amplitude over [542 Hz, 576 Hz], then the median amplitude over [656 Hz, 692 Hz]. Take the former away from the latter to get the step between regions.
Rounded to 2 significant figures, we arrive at 4.4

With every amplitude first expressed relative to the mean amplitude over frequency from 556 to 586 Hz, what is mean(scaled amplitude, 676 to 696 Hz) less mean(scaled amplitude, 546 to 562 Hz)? 0.10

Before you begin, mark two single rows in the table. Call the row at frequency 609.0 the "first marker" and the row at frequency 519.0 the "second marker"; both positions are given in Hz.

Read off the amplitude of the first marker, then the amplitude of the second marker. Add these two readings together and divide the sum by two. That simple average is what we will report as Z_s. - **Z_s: 42.0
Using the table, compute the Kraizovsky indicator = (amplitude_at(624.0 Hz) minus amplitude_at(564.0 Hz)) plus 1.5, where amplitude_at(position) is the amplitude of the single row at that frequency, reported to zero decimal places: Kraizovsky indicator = 2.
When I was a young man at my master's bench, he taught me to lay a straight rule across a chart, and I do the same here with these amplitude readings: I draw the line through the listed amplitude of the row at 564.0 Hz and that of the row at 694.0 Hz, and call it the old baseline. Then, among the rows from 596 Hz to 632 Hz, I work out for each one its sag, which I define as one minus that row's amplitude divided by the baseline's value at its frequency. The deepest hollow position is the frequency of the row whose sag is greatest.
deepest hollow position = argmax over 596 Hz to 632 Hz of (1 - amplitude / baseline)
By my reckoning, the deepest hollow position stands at 624.0 Hz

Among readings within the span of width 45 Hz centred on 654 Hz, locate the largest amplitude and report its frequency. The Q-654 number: 654.0 Hz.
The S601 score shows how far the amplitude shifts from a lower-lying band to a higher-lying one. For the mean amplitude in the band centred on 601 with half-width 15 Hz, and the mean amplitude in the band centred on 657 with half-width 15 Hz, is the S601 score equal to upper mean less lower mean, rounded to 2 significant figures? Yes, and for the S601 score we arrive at 2.4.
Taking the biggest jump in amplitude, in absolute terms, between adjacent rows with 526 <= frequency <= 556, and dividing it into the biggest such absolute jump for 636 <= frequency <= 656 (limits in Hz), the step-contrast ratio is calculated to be 2.3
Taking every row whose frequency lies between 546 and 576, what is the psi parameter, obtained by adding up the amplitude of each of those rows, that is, 247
